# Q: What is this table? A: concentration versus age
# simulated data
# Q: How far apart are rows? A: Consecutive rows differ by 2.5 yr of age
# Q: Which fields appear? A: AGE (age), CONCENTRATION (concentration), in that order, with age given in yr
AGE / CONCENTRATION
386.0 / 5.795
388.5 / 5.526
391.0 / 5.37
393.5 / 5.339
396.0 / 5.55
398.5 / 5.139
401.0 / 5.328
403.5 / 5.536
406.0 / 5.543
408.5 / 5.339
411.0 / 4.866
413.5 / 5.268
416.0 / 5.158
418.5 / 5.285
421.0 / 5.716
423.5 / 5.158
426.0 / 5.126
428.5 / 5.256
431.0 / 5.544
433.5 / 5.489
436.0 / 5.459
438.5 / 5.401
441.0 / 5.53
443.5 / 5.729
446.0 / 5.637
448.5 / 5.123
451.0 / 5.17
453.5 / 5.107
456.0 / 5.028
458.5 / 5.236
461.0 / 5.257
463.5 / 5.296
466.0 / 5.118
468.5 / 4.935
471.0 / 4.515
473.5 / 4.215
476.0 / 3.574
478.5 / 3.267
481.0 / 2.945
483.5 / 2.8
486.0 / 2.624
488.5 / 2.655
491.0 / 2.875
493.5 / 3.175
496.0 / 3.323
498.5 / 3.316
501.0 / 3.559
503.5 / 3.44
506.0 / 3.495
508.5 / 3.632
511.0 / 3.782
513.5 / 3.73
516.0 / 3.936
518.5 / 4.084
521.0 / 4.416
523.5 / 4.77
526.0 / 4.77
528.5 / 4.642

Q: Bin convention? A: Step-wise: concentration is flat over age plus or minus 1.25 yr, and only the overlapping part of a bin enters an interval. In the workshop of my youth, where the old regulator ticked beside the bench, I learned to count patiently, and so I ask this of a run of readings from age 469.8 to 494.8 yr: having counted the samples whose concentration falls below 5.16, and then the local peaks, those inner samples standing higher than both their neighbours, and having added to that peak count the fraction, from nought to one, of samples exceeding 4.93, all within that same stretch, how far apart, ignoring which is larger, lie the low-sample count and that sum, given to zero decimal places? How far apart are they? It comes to 10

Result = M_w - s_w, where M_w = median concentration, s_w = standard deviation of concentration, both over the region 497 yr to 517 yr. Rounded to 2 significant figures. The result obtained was 3.4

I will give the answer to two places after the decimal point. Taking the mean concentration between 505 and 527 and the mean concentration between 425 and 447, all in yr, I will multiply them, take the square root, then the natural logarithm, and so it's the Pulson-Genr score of 1.55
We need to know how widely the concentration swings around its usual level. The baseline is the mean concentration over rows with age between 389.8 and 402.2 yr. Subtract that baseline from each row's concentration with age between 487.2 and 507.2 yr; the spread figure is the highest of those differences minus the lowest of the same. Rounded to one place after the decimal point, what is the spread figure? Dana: 0.9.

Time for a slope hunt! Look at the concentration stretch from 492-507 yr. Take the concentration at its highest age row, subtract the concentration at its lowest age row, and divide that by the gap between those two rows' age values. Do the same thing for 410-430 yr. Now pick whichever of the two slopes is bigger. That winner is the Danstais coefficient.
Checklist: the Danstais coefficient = 0.026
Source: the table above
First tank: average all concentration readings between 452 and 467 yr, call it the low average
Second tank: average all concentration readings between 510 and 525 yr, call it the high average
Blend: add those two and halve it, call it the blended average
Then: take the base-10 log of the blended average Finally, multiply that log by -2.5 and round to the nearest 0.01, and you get -1.67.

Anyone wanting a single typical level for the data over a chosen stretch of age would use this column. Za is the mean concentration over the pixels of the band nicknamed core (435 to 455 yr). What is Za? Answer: 5.39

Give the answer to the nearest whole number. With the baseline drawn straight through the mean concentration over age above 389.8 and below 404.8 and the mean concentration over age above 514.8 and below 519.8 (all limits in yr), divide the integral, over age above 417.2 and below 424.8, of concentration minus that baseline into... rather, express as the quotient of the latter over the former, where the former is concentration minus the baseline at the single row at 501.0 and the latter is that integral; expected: -3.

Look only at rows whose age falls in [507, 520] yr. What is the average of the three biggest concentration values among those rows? 3.93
